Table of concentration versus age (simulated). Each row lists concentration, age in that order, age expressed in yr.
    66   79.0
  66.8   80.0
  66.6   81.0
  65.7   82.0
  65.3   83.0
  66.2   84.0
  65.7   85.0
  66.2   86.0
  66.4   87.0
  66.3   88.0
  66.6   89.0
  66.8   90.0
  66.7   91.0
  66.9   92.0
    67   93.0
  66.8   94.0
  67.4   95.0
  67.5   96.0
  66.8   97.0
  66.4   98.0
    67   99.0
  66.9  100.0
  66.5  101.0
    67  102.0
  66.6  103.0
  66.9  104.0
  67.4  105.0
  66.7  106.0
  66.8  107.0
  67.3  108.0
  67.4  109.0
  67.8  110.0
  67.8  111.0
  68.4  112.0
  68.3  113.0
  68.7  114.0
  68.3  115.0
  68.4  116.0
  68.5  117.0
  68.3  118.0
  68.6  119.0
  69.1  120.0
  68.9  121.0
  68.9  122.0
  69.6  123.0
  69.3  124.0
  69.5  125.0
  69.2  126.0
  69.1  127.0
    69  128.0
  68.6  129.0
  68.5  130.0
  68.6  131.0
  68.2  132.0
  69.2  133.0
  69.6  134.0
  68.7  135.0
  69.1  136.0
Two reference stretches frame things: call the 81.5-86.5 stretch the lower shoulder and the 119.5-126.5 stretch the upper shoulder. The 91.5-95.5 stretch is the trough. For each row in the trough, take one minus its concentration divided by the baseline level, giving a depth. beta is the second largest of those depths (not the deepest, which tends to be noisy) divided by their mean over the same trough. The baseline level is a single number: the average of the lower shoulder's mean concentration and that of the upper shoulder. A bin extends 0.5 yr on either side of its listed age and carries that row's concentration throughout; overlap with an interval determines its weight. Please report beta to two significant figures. 1.3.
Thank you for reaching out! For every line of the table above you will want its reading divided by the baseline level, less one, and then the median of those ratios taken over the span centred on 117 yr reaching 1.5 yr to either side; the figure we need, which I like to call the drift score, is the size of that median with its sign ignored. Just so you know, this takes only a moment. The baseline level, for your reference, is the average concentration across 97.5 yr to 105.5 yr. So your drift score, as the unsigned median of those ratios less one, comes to 0.023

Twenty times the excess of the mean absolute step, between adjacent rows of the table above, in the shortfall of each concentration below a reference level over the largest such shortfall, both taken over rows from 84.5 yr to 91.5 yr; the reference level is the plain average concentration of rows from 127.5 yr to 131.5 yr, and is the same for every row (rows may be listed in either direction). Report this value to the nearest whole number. -55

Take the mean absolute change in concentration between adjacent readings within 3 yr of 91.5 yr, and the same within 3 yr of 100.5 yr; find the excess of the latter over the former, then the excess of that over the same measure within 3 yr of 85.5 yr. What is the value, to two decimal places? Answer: -0.20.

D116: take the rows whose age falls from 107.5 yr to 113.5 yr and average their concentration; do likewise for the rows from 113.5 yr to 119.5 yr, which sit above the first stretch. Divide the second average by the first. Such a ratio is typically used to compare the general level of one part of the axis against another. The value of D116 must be 1.01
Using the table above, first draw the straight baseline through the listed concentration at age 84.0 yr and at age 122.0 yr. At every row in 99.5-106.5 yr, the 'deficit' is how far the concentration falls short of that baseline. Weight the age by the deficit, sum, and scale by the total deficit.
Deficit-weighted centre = 103.2 yr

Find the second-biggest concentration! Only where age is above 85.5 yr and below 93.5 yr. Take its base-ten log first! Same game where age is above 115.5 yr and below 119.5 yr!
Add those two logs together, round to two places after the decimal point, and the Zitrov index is 3.66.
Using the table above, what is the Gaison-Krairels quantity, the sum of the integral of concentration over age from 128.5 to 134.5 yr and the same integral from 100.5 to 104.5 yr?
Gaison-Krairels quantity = 680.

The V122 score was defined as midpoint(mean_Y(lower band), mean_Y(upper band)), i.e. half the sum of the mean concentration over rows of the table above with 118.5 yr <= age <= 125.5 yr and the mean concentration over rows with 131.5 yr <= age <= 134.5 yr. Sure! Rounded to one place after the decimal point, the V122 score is 69.1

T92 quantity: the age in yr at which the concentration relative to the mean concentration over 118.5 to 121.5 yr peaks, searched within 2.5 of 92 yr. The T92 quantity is 93.0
